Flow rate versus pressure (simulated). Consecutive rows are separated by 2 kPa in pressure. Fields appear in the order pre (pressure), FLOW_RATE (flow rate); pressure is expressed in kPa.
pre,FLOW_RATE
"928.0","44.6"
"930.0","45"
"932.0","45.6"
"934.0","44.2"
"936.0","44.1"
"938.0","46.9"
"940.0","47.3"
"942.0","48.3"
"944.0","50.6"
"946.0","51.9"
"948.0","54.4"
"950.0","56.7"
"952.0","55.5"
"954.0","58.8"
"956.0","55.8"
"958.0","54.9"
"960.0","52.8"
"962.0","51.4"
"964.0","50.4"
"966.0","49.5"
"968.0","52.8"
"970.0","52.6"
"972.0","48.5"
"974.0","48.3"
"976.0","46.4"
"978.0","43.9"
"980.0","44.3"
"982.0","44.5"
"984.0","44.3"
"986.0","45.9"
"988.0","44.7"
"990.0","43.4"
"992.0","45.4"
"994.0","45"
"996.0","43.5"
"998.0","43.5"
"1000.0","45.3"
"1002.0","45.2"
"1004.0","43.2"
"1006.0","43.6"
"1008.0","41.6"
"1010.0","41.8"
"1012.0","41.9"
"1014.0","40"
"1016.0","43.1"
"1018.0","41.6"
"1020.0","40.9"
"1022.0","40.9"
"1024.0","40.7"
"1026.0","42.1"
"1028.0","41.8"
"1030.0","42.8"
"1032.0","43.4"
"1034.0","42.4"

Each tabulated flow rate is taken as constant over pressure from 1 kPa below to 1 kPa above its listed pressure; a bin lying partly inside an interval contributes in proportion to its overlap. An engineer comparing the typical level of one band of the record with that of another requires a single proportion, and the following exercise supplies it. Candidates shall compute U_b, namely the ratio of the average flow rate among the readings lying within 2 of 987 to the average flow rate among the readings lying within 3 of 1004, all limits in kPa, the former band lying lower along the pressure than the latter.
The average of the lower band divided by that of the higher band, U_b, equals 1.03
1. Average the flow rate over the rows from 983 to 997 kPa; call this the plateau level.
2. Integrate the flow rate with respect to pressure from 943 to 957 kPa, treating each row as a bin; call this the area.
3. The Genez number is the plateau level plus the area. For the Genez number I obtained 812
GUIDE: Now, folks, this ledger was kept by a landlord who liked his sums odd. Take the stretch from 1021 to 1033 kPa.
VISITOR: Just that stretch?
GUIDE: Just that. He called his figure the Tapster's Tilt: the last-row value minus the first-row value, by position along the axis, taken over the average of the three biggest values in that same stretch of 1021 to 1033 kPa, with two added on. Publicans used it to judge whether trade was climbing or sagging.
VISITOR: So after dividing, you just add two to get 2.06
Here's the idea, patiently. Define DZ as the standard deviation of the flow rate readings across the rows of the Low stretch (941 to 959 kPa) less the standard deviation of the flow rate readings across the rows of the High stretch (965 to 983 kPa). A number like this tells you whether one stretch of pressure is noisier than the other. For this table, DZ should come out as -0.1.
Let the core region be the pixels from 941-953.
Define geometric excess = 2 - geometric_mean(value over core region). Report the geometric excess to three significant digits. -50.8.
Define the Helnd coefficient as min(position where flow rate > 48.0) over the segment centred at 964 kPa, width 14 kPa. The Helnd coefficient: 958.0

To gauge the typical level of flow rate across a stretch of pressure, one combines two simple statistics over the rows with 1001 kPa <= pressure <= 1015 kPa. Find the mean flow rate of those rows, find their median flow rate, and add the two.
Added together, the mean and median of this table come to 84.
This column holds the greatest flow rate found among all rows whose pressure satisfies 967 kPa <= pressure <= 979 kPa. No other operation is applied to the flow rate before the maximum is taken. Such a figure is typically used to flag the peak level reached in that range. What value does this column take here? 52.8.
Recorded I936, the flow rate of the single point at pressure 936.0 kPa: 44.1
